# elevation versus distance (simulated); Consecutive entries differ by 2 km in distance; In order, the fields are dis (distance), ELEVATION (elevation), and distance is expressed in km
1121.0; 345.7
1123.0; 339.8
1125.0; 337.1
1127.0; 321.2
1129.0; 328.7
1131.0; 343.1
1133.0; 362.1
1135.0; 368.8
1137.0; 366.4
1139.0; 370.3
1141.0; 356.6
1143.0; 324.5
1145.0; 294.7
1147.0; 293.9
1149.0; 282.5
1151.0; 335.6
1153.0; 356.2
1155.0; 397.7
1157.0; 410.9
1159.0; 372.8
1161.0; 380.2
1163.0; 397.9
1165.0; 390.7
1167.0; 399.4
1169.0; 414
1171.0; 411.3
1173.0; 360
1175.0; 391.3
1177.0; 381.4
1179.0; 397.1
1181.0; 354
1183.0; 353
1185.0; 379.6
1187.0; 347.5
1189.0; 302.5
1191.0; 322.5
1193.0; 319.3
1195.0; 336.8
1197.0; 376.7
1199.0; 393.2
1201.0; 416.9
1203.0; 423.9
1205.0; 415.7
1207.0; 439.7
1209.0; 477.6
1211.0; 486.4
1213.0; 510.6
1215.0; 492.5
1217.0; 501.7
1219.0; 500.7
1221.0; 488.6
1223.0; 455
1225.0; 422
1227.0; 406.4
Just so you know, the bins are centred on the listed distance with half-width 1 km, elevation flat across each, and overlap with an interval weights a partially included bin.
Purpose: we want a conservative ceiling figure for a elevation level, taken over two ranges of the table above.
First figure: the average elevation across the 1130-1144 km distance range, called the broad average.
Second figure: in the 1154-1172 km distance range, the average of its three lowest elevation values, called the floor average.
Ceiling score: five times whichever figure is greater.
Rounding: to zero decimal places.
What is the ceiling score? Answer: 1906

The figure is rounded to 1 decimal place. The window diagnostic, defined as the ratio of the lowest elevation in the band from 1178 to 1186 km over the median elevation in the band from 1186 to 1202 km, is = 1.0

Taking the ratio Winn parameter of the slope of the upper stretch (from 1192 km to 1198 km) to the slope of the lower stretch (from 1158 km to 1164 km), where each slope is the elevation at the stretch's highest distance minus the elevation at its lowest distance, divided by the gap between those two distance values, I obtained 2.3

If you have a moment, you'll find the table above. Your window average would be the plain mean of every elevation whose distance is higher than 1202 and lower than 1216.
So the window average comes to 464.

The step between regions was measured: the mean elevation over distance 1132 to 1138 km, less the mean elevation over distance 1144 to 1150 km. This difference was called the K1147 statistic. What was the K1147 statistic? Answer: 75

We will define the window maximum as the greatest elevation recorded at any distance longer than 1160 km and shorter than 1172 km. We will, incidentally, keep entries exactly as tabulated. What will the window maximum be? 414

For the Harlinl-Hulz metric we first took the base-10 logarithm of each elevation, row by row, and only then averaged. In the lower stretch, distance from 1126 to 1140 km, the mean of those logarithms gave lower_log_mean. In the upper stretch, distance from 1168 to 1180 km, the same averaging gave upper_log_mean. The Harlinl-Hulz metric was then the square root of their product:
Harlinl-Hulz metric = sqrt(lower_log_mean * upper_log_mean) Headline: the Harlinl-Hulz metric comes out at 2.57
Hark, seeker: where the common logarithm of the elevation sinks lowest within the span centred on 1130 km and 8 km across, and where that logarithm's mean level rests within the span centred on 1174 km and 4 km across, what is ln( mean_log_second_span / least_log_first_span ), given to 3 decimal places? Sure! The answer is 0.027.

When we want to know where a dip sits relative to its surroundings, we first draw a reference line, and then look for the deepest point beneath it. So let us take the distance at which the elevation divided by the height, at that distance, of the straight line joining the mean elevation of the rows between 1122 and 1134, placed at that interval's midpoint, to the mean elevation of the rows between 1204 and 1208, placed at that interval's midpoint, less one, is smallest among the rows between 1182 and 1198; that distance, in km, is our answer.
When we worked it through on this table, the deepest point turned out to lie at 1189.0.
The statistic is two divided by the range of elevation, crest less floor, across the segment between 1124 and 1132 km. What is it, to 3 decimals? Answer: 0.091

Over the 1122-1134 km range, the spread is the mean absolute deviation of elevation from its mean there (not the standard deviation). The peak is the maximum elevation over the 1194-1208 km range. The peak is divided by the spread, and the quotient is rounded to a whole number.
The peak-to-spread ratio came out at 45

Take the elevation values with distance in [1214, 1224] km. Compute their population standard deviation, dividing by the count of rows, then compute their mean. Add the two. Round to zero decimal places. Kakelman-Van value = 505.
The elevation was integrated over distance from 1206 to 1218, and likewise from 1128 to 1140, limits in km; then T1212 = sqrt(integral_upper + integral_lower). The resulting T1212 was 100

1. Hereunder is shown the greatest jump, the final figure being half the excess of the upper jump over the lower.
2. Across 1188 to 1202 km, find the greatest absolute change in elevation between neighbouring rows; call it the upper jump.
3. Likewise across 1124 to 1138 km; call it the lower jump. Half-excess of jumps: 10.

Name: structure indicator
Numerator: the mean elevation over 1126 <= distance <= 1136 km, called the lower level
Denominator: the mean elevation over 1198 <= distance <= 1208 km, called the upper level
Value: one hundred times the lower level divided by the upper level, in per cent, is 83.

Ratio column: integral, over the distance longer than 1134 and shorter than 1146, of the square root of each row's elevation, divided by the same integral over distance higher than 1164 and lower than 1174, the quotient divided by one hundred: 0.011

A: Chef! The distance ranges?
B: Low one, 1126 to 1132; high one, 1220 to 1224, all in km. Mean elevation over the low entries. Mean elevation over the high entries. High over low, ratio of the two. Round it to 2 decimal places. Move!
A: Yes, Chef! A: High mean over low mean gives 1.43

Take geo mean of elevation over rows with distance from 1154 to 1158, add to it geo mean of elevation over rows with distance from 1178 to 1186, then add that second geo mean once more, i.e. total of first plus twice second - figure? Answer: 1145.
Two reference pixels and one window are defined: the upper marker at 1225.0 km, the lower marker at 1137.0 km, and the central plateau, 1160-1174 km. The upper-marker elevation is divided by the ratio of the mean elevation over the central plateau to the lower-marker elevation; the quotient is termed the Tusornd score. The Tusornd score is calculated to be 393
